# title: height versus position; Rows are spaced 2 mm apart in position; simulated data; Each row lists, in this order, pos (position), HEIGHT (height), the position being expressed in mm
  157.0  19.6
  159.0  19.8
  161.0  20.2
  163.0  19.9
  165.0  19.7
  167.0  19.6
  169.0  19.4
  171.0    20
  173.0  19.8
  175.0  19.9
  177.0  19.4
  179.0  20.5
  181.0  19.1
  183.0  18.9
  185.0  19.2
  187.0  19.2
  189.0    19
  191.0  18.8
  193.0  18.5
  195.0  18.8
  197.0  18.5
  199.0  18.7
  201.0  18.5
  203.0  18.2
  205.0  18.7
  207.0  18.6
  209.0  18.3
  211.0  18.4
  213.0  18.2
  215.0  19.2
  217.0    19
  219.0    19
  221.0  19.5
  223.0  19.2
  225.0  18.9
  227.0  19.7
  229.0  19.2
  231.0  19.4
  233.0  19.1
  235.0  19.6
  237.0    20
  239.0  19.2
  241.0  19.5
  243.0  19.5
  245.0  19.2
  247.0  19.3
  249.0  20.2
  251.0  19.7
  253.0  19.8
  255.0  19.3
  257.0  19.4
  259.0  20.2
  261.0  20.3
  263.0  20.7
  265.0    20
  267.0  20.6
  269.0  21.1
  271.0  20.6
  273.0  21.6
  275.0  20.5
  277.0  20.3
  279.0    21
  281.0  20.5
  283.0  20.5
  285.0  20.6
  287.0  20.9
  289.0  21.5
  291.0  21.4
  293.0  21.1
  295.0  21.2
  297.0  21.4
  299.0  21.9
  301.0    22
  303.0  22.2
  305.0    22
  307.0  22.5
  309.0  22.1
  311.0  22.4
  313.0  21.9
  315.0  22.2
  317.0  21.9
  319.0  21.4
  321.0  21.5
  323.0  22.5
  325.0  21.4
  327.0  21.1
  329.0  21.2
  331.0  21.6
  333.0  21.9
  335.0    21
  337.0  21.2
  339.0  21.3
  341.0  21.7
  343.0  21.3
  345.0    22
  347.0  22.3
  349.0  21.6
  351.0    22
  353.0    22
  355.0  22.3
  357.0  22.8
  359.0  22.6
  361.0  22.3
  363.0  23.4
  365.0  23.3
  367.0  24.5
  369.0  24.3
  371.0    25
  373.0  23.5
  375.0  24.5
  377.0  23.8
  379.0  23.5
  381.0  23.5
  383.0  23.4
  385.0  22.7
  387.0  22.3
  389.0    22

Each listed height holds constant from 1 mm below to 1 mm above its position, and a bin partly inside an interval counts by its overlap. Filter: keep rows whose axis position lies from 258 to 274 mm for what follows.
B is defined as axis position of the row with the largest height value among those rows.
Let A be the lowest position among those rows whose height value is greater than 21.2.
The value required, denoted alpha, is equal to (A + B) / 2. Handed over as 273 mm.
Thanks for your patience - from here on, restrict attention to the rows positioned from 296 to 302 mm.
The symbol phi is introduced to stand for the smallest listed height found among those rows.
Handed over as 21.4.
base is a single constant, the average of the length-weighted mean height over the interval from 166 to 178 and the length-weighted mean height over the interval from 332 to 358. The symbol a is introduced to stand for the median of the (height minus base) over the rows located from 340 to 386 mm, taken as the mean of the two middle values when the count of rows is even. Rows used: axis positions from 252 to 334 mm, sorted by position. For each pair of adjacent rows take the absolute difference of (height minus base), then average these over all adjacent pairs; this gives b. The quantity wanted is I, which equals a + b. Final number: 2.5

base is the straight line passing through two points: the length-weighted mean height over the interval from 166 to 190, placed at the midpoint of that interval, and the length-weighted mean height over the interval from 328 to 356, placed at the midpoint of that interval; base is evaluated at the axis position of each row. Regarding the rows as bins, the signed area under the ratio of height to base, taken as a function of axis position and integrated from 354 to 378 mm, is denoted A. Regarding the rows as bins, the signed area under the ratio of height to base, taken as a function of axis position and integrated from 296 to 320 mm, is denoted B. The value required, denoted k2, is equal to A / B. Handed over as 1.03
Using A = 25.7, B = 24.9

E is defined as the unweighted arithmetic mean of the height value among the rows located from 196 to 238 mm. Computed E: 19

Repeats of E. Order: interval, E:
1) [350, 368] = 23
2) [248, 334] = 21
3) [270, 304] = 21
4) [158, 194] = 19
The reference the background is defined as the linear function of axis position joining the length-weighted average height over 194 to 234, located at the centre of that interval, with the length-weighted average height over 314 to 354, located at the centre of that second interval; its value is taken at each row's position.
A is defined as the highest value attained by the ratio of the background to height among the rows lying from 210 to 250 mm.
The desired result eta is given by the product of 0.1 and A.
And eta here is 0.103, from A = 1.03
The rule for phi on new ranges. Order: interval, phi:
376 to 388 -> 22.3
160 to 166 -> 19.7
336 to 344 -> 21.2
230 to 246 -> 19.1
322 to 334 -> 21.1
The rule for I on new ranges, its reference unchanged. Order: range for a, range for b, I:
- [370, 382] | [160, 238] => 3.3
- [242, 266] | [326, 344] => -0.6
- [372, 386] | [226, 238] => 3.1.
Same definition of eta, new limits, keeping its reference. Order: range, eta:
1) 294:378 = 0.103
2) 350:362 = 0.100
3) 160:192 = 0.097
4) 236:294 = 0.103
